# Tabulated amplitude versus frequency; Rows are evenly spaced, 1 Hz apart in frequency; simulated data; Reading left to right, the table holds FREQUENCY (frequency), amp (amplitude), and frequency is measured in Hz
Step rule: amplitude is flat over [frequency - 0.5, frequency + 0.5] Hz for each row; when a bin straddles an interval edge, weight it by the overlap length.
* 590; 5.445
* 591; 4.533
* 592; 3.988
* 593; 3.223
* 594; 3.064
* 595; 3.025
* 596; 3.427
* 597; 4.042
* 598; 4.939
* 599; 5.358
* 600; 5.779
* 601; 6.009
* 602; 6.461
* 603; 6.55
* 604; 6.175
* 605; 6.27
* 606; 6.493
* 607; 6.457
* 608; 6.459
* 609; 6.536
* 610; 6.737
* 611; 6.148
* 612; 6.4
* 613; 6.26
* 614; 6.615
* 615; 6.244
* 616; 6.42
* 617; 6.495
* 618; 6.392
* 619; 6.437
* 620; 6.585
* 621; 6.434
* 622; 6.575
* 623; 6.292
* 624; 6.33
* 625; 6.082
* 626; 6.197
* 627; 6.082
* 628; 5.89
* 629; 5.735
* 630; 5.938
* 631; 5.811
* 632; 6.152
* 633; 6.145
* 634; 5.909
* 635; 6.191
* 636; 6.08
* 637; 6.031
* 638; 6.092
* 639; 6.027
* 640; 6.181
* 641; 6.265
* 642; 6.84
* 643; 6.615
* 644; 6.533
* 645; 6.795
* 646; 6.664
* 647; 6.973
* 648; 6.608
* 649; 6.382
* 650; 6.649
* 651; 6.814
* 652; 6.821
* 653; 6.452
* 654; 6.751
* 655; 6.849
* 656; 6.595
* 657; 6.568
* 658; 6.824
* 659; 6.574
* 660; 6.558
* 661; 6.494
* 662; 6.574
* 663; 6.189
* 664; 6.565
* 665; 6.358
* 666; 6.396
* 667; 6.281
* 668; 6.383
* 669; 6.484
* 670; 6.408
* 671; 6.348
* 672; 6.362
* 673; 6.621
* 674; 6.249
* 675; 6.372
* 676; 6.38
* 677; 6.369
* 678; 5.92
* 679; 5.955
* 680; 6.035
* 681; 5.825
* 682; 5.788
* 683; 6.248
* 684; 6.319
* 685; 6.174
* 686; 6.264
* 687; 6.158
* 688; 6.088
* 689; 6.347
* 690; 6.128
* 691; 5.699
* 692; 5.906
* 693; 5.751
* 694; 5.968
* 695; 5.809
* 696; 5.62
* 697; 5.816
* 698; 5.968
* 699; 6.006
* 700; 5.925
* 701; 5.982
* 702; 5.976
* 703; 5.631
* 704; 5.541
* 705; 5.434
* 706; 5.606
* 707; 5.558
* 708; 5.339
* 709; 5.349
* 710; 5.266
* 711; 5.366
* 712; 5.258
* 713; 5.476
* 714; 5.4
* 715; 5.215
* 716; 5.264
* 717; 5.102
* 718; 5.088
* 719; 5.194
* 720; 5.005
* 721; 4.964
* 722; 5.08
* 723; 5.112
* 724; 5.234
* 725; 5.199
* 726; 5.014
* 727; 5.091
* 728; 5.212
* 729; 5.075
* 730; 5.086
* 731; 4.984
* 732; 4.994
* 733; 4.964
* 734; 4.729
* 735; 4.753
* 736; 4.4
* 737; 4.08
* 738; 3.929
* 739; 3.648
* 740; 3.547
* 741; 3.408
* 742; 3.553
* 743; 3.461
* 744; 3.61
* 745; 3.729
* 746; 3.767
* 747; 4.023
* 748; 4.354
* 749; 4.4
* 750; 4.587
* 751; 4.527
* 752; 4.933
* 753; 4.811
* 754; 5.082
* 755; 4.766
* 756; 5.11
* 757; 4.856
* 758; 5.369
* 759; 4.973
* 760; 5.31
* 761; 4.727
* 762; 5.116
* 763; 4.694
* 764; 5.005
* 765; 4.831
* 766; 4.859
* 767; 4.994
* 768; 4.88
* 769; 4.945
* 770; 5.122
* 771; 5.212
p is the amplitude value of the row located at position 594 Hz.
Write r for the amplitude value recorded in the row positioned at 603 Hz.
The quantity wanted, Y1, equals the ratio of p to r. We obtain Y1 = 0.47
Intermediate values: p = 3.064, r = 6.55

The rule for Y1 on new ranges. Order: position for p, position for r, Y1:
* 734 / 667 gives 0.75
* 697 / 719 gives 1.12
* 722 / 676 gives 0.80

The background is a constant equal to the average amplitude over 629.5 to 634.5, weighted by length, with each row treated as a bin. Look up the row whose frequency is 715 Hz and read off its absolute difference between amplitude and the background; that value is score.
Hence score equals 0.78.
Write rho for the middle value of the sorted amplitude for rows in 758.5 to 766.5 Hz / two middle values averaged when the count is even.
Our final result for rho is 4.92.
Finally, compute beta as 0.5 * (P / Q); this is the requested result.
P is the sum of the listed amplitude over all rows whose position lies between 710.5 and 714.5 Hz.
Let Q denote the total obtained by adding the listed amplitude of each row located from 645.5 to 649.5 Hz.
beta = 0.40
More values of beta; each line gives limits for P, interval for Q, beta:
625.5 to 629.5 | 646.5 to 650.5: 0.45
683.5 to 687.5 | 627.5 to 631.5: 0.53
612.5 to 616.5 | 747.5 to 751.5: 0.71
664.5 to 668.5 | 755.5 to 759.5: 0.63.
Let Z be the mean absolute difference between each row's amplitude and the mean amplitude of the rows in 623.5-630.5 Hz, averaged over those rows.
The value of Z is 0.16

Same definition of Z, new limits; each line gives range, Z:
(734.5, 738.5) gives 0.29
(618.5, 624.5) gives 0.09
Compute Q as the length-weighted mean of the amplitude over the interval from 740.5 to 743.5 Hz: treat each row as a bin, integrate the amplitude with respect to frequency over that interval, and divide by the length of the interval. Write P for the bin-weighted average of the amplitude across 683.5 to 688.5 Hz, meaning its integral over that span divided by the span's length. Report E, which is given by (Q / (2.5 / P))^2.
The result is 74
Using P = 6.2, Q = 3.5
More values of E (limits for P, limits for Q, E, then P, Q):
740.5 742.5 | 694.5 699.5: 66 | 3.5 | 5.8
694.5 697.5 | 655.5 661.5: 230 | 5.7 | 6.6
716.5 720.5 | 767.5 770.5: 103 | 5.1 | 5.0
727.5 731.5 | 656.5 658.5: 186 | 5.1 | 6.7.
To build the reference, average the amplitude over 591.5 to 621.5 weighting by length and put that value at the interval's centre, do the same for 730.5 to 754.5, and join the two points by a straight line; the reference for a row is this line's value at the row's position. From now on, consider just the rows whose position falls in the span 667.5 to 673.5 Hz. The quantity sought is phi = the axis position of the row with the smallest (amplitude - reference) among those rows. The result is 671 Hz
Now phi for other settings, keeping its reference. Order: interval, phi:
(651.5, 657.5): 653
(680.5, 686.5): 682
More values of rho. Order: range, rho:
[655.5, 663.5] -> 6.57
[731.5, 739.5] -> 4.56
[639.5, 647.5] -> 6.64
